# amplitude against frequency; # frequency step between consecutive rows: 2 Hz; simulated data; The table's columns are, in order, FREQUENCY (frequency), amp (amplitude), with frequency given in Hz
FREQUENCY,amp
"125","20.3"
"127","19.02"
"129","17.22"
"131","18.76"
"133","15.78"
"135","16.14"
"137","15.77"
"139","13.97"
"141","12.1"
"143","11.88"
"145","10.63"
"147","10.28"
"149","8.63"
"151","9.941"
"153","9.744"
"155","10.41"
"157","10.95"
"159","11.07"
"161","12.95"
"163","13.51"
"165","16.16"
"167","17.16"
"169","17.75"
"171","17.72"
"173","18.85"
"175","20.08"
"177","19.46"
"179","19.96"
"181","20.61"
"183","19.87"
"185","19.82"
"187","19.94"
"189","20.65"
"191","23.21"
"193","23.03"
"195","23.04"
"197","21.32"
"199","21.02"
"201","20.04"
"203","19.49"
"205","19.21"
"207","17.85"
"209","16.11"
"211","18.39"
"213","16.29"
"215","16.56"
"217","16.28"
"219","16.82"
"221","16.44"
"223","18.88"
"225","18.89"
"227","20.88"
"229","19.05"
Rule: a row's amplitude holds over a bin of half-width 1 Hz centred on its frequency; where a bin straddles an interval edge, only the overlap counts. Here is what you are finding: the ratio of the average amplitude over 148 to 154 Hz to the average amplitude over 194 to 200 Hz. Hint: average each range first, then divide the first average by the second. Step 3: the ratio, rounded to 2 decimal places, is 0.43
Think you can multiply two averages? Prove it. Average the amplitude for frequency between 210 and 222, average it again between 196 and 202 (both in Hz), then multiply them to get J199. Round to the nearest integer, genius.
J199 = 349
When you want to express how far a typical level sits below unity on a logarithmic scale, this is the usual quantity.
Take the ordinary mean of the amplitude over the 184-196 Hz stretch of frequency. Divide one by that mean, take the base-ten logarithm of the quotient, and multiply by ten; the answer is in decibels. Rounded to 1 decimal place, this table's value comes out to -13.3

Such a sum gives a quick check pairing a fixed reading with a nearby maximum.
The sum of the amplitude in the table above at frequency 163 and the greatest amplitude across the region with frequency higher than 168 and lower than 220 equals 36.7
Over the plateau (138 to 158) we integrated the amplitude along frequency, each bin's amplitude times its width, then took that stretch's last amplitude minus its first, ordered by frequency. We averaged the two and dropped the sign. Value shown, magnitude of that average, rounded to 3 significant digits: 107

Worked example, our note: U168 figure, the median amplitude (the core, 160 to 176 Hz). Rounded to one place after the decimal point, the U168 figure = 17.4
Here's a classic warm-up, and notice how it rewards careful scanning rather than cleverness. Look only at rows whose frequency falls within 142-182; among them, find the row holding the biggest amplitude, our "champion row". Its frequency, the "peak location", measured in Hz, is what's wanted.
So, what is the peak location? 181 Hz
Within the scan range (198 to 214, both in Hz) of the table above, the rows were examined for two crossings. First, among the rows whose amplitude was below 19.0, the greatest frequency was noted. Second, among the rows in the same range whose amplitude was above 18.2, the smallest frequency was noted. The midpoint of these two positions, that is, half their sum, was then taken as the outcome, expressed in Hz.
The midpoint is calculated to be 206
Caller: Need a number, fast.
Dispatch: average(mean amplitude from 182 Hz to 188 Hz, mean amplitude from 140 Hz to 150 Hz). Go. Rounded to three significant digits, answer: 15.3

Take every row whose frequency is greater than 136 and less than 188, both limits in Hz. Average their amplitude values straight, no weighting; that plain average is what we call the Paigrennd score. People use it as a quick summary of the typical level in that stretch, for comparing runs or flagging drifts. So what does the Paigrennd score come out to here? 15.0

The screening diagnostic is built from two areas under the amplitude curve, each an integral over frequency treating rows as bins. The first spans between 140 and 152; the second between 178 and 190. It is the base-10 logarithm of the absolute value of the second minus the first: 2.06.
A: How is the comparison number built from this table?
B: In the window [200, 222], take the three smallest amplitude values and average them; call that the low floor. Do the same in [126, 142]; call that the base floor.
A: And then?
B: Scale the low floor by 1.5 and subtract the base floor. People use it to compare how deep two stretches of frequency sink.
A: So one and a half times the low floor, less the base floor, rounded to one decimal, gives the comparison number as 10.4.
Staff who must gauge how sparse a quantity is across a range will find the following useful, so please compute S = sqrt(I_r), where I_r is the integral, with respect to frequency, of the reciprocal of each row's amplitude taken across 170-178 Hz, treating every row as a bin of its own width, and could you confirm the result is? 0.65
